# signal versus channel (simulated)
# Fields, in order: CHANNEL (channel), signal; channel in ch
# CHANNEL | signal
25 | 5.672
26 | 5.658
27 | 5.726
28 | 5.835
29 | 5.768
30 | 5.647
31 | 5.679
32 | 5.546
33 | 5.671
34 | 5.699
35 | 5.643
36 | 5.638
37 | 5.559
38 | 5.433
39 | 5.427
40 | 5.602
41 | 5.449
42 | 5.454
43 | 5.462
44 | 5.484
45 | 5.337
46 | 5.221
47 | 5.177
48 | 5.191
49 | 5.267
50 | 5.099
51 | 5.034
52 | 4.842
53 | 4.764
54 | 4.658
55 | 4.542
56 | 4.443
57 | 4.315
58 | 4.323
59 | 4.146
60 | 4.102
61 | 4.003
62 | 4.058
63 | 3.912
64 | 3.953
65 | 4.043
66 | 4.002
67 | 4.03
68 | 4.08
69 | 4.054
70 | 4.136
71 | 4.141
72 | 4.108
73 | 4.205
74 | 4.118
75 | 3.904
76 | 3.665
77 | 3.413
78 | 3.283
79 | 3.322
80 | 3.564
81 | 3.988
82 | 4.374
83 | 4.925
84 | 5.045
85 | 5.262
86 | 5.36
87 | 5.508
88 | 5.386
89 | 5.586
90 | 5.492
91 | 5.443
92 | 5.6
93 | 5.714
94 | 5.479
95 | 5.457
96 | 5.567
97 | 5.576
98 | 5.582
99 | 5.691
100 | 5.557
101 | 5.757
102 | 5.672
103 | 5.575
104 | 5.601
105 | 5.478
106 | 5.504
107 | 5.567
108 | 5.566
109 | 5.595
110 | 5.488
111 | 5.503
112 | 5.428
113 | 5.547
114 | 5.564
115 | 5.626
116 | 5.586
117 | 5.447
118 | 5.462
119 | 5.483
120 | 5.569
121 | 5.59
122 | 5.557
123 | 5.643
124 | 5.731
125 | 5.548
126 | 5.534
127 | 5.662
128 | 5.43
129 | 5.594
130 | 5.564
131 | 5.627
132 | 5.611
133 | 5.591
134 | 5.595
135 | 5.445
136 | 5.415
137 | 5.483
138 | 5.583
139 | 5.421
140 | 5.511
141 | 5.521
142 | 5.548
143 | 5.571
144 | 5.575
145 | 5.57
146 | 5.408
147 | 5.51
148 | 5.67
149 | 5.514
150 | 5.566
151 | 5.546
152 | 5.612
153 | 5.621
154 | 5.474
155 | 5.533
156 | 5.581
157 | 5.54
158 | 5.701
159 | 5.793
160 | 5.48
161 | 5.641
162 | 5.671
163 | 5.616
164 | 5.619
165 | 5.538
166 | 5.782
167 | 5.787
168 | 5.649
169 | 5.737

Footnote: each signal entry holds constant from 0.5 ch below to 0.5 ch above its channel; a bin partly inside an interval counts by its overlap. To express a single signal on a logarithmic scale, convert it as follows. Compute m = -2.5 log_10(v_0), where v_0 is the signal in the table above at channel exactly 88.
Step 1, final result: -1.83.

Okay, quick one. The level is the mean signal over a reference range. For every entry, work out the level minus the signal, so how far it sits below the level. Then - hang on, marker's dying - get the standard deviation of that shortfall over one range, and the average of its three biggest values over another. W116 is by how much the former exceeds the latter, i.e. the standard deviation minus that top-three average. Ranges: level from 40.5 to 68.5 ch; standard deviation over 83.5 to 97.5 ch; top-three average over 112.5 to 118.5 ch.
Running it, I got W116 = 1.0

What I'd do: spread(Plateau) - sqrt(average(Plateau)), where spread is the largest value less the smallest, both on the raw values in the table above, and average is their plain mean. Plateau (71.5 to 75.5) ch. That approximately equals -1.7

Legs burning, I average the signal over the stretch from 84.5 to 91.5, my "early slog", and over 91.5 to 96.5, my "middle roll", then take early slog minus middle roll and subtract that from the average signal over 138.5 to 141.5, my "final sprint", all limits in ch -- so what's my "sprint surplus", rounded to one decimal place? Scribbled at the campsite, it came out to 5.6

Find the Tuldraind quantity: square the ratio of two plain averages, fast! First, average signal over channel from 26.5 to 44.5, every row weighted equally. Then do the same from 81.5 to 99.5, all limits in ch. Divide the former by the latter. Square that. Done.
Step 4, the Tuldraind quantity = 1.08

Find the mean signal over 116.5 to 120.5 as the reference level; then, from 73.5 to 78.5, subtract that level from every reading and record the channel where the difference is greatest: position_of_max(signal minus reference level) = 74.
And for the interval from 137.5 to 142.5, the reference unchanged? 138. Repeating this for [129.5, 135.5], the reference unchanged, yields 131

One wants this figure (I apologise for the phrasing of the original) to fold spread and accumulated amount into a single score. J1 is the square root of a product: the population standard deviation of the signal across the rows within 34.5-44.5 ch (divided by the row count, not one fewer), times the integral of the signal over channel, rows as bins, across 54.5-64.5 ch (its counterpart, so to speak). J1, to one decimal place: 1.9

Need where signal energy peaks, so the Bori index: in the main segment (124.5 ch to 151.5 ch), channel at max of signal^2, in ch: 148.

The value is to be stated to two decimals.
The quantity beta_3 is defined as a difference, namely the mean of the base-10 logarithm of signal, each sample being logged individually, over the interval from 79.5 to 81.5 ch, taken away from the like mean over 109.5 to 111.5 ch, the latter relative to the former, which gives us 0.16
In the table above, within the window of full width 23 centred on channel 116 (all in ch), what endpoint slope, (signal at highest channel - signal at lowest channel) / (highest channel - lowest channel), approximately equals 0.01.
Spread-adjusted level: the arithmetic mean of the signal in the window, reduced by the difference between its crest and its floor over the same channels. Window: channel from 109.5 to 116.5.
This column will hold 5.34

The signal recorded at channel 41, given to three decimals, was 5.449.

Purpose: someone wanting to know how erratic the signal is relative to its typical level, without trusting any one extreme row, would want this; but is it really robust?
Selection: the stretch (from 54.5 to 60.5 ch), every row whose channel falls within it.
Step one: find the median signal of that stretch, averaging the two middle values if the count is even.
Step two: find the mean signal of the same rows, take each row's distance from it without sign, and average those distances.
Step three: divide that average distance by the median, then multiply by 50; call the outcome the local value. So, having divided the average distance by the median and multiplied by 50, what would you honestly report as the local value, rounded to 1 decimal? 1.4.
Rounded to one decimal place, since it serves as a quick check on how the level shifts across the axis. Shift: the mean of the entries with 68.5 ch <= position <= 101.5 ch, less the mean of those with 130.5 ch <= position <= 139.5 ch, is -0.7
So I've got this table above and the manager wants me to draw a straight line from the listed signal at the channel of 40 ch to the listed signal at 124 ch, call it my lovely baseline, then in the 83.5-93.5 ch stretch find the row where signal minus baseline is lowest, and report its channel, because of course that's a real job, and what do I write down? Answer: 84 ch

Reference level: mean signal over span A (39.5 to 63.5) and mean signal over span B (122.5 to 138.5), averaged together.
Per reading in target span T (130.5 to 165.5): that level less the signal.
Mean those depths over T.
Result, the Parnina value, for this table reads -0.37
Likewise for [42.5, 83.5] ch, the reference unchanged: 0.84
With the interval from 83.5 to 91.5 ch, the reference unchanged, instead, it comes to -0.19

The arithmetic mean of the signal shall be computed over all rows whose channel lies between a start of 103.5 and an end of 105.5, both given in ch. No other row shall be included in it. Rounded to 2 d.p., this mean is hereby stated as 5.54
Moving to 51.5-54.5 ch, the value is 4.75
